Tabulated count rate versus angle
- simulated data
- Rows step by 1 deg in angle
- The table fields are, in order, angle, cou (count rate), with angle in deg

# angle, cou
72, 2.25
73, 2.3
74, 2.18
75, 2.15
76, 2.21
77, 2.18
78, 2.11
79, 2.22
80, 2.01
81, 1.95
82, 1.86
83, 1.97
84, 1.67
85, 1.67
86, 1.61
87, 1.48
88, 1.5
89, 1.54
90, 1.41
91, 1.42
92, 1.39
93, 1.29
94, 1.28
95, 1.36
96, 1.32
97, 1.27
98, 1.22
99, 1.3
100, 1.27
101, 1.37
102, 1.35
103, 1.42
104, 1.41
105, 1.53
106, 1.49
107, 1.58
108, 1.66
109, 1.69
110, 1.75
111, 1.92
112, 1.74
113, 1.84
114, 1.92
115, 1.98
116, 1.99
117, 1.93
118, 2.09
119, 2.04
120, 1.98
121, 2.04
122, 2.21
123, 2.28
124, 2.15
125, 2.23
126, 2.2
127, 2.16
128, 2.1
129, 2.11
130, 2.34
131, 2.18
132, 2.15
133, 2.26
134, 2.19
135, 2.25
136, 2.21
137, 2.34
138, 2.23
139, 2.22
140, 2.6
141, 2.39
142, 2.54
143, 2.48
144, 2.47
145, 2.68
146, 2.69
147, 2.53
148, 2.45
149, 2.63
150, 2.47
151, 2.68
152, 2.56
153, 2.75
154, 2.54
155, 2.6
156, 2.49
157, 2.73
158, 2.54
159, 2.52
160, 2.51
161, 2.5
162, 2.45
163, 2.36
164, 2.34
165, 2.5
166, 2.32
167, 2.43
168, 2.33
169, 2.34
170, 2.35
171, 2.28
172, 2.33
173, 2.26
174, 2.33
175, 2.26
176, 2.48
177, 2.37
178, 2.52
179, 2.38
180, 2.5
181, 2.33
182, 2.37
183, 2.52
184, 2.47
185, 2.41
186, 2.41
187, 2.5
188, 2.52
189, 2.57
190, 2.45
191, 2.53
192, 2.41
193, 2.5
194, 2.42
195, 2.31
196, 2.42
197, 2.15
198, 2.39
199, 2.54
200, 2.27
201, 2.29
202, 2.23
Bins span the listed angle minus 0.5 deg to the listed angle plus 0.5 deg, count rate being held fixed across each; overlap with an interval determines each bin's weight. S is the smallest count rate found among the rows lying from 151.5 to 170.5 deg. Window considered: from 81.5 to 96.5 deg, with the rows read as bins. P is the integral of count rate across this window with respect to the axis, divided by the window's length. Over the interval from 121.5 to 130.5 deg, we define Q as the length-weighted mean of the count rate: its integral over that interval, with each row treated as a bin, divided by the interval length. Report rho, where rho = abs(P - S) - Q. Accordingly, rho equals -1.4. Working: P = 1.52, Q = 2.20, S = 2.32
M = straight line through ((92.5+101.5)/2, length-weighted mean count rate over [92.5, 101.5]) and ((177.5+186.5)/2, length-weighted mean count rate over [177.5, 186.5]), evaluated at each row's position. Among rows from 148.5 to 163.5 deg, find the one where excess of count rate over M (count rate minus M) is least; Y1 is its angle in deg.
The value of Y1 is 163 deg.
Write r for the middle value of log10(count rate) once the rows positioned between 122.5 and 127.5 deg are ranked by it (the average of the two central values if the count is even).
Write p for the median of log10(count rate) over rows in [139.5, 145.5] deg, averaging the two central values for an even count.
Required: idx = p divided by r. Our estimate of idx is 1.17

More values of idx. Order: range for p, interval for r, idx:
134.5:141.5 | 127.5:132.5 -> 1.06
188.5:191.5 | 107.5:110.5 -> 1.77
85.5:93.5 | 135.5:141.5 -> 0.45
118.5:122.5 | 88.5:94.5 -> 2.12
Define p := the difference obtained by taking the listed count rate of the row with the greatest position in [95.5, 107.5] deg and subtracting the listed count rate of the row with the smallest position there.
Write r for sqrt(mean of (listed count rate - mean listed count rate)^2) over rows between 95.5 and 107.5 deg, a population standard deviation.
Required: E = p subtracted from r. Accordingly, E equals -0.15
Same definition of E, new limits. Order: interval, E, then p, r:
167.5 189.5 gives -0.15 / 0.2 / 0.092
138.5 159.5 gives -0.18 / 0.3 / 0.120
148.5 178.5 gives 0.24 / -0.1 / 0.133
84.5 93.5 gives 0.49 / -0.4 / 0.110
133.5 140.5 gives -0.28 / 0.4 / 0.134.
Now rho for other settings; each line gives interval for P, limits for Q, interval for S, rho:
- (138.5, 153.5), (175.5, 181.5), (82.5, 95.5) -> -1.2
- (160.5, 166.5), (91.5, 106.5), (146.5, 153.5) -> -1.3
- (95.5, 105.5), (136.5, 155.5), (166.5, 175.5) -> -1.6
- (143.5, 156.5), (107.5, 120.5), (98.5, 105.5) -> -0.6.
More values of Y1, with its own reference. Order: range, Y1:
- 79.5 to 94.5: 94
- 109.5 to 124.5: 112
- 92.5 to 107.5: 98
